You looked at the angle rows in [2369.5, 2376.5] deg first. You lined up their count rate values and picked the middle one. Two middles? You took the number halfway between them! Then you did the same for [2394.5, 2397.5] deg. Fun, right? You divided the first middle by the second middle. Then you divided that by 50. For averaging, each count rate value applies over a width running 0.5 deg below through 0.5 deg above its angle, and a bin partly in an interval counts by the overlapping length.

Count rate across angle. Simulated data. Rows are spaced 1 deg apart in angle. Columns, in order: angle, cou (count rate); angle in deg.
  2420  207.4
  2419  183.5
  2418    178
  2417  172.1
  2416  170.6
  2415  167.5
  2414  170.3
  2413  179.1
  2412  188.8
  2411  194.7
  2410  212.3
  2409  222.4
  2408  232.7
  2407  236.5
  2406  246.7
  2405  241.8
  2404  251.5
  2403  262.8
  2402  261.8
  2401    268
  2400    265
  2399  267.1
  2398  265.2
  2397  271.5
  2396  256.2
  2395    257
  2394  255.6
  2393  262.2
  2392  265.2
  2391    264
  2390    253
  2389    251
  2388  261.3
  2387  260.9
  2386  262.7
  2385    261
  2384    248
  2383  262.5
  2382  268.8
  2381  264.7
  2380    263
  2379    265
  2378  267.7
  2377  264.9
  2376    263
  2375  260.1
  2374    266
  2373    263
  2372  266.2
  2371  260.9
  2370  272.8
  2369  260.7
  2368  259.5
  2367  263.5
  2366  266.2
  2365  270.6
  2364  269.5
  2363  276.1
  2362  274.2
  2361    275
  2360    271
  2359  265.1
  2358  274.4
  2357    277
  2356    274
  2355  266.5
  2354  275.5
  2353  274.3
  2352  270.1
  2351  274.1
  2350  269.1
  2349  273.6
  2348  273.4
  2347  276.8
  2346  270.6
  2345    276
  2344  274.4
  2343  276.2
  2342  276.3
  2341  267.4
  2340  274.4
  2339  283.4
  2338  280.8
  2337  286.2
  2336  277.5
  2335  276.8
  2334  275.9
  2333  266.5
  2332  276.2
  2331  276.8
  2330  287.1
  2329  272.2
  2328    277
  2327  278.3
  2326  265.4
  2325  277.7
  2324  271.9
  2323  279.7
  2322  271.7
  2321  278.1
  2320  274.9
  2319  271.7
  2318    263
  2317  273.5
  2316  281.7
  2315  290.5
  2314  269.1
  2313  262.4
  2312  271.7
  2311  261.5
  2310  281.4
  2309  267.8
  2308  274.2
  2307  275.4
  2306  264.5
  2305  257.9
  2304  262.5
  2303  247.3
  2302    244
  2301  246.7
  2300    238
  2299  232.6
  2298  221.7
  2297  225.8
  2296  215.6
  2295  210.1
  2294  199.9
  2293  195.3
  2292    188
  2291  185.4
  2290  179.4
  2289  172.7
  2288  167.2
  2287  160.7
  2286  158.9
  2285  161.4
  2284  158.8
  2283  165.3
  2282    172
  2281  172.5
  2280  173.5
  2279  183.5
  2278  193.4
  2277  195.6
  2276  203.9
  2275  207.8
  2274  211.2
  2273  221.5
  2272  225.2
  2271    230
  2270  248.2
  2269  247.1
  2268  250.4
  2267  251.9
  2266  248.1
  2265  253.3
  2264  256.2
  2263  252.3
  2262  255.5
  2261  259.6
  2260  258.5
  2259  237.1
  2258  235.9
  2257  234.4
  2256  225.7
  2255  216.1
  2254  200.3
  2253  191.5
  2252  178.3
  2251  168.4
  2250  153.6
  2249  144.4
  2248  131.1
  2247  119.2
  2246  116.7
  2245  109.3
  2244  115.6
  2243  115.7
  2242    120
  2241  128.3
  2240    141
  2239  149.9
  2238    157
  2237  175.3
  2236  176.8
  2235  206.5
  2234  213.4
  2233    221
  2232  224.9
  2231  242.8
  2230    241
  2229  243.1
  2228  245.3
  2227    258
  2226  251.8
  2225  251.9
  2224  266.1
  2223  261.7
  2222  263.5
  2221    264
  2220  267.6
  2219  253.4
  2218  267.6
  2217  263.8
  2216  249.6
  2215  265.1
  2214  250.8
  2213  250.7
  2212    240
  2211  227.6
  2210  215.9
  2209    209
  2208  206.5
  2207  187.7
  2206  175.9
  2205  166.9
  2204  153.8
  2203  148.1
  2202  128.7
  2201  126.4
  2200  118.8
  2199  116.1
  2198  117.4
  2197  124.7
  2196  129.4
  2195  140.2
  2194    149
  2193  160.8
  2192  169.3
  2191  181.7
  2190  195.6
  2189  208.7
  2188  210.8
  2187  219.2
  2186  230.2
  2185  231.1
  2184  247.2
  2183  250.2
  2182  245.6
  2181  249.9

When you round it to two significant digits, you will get 0.020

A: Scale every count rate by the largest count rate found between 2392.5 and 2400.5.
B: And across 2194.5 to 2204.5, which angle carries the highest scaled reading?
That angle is 2204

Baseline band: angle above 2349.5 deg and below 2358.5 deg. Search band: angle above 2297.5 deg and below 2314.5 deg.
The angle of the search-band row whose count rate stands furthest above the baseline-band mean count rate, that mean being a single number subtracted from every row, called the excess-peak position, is 2310 deg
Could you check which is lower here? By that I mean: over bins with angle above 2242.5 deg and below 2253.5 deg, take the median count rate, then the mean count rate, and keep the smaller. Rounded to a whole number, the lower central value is 131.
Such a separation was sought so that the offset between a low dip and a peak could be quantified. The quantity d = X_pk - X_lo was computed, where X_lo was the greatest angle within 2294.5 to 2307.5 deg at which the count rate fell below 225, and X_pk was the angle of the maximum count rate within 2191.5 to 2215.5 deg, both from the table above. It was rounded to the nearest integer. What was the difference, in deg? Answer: -83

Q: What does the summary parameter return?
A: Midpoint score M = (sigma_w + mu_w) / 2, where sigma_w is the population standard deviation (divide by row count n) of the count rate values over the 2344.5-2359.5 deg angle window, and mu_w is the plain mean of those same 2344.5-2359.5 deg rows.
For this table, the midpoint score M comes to 138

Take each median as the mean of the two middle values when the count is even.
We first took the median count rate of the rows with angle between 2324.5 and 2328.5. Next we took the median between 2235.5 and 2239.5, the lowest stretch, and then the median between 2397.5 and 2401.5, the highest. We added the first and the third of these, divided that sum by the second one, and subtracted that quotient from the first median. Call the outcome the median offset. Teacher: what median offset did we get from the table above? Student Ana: 274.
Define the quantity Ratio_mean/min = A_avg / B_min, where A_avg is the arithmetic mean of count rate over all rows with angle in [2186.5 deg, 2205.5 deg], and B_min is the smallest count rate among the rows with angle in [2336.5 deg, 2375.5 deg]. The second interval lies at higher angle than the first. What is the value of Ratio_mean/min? 0.60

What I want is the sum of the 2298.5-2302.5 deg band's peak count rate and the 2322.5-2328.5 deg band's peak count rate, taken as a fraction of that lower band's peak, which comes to 2.13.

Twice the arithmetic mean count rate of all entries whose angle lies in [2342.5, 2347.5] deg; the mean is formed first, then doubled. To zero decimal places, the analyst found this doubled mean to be 550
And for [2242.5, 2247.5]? 231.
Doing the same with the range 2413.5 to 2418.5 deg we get 343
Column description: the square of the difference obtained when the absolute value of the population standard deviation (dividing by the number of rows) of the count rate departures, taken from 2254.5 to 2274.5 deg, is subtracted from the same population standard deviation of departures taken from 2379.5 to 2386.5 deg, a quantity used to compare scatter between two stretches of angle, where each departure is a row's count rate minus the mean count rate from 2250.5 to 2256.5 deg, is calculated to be 75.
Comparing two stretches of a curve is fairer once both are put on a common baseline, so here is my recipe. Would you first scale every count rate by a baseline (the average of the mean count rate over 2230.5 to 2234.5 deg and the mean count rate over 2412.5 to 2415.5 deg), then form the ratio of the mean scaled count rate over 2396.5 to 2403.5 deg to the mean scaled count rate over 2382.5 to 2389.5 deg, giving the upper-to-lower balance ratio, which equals 1.03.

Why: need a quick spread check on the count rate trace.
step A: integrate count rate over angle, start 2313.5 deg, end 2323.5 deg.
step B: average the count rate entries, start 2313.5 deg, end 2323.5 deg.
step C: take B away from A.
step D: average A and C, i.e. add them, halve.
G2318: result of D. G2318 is 2616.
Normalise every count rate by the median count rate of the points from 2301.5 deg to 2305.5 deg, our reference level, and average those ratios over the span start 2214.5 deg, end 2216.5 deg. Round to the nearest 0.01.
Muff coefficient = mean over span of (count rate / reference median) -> 1.02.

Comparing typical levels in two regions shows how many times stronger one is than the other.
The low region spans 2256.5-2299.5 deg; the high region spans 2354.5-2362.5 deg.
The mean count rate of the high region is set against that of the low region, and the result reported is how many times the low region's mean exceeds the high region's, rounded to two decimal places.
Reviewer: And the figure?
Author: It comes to 0.78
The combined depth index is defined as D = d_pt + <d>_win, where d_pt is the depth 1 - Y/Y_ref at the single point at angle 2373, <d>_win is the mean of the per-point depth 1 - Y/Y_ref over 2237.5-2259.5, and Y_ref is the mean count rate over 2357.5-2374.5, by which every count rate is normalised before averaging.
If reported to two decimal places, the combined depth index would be 0.41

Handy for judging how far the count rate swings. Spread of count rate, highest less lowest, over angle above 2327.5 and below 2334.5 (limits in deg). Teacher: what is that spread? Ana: 21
